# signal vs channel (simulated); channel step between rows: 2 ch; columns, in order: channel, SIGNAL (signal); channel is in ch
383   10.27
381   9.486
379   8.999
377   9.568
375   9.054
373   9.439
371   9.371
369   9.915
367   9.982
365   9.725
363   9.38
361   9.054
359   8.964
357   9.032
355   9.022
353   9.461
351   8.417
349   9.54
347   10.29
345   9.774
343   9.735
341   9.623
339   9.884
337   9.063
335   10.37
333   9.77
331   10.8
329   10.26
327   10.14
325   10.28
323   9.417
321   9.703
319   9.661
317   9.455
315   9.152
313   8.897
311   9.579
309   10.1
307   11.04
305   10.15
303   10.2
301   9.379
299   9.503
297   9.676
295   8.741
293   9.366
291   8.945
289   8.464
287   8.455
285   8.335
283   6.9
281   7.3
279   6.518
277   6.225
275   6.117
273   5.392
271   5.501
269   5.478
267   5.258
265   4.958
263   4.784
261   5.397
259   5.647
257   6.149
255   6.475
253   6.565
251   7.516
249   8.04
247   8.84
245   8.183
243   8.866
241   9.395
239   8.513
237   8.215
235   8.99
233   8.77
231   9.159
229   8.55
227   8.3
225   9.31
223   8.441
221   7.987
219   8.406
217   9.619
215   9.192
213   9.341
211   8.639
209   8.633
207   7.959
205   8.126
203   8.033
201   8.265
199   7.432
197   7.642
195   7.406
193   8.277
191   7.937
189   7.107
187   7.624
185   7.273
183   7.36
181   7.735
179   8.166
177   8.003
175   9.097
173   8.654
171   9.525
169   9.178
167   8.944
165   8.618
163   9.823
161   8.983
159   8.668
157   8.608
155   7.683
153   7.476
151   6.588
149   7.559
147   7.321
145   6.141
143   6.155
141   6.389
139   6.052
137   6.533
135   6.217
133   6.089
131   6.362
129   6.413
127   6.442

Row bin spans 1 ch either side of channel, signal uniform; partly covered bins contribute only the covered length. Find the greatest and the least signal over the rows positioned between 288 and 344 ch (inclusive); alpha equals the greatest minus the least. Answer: 2.58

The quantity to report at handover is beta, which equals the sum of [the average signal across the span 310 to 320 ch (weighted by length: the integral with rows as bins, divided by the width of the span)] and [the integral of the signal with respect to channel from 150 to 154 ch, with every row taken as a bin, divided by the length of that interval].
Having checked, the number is 16.4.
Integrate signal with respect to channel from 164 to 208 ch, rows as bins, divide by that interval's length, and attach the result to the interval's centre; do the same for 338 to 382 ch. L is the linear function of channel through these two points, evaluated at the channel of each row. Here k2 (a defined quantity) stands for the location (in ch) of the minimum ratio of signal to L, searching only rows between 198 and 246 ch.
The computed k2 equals 199 ch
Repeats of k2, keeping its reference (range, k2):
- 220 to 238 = 221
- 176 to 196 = 189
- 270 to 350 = 273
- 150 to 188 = 151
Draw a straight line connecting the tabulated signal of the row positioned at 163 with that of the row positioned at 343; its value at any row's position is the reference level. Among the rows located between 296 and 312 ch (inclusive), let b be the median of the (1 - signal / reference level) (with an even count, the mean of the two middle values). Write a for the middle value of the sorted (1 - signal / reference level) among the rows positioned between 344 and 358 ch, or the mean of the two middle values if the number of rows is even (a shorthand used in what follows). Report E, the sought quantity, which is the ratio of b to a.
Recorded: -0.5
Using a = 0.03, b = -0.01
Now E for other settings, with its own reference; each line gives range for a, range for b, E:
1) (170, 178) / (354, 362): 0.8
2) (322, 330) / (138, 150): -7.7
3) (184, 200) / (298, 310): -0.2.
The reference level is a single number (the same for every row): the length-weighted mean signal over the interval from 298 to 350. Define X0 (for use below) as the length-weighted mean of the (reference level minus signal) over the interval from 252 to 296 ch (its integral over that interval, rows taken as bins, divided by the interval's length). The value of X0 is 3.2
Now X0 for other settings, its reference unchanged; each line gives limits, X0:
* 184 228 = 1.6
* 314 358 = 0.2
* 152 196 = 1.6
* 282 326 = 0.5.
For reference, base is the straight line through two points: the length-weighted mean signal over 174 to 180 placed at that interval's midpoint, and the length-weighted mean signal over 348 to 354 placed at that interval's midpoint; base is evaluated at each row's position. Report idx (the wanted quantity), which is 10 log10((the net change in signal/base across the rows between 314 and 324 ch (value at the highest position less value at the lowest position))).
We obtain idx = -15.9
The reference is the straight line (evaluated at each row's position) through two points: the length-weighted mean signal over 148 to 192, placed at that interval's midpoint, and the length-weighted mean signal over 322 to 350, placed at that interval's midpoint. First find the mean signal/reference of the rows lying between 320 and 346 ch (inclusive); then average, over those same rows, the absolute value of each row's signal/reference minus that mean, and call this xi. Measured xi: 0.04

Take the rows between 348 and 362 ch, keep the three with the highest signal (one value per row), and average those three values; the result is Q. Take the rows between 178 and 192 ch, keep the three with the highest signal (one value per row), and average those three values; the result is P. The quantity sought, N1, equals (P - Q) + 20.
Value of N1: 18.6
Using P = 7.9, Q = 9.35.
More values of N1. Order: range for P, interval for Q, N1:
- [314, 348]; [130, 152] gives 23.3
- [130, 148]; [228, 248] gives 17.6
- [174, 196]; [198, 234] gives 19.1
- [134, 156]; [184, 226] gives 18.1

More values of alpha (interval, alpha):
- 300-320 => 2.14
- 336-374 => 1.87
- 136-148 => 1.27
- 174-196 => 1.99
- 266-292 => 3.69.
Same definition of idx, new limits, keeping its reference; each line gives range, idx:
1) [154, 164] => -6.0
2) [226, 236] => -11.2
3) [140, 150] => -8.6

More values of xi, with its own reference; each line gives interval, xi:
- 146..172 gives 0.09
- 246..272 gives 0.11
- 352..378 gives 0.03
